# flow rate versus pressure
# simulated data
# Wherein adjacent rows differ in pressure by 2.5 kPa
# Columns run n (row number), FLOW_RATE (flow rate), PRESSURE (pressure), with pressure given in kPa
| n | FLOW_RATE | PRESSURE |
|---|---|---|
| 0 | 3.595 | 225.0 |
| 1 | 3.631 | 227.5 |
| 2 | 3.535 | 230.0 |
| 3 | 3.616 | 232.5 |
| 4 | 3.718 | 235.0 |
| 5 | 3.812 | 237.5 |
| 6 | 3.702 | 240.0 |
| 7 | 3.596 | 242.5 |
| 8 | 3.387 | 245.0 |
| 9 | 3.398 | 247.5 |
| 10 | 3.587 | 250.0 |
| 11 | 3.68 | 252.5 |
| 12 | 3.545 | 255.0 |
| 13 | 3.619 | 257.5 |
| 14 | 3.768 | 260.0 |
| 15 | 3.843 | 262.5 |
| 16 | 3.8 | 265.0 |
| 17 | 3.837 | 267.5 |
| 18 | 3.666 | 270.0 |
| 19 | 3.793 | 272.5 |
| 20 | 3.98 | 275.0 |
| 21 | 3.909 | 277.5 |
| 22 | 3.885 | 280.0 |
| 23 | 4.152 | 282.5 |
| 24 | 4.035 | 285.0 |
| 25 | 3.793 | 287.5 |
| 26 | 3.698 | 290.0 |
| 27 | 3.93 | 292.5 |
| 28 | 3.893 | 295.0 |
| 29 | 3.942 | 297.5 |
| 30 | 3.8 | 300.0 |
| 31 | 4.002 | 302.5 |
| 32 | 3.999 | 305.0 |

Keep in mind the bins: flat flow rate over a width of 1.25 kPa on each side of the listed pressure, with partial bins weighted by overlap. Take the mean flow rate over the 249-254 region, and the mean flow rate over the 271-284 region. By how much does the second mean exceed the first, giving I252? 0.31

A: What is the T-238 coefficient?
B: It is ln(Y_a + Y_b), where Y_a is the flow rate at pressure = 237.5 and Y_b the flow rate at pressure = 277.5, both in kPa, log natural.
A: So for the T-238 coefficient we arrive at 2.04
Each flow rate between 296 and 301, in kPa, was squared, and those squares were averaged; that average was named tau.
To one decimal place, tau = 15.0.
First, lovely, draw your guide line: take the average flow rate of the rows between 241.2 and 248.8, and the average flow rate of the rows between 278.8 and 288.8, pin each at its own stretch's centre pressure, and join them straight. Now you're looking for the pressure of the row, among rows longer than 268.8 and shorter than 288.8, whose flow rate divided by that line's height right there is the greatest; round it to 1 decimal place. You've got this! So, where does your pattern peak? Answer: 282.5 kPa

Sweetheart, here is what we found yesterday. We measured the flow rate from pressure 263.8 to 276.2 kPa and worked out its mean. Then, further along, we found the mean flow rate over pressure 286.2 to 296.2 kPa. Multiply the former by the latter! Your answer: 14.6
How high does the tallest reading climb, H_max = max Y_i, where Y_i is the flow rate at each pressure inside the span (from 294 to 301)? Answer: 3.942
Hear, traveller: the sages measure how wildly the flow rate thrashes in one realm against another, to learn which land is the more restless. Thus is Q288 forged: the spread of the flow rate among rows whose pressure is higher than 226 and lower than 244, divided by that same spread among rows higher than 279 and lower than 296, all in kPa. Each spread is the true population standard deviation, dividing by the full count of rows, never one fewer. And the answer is 0.61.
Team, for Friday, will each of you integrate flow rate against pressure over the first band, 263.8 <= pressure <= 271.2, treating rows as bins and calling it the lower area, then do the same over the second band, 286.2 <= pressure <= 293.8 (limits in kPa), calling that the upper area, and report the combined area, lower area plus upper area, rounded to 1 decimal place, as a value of 56.8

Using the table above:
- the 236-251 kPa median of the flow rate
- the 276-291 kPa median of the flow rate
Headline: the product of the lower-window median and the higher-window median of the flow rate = 14.0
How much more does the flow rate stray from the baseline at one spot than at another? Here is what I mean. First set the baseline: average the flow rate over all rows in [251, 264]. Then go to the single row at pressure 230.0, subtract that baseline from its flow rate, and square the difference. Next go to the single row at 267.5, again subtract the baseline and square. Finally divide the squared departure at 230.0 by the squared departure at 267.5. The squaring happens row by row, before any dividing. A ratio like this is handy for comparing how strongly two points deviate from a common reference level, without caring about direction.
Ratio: 1.1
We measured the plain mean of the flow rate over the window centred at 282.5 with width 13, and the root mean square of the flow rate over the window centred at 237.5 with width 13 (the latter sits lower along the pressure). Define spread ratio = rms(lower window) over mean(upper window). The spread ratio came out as 0.93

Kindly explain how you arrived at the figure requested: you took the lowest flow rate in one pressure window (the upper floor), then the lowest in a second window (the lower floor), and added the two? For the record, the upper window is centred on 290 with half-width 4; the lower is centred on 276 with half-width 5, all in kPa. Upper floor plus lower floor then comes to 7.49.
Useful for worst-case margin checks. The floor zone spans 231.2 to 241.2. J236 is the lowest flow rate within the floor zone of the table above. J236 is 3.616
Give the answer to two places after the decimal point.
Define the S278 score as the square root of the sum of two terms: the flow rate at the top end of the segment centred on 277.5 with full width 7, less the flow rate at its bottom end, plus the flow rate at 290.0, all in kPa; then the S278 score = 1.90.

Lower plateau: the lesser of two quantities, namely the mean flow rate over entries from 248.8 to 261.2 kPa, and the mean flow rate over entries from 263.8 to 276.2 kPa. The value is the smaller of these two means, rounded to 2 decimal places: 3.64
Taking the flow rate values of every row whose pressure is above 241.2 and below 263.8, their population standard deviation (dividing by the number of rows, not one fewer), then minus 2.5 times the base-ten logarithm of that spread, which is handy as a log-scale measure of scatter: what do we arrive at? 2.11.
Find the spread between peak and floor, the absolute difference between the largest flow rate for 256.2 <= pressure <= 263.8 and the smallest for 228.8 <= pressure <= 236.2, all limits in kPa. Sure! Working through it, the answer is 0.31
